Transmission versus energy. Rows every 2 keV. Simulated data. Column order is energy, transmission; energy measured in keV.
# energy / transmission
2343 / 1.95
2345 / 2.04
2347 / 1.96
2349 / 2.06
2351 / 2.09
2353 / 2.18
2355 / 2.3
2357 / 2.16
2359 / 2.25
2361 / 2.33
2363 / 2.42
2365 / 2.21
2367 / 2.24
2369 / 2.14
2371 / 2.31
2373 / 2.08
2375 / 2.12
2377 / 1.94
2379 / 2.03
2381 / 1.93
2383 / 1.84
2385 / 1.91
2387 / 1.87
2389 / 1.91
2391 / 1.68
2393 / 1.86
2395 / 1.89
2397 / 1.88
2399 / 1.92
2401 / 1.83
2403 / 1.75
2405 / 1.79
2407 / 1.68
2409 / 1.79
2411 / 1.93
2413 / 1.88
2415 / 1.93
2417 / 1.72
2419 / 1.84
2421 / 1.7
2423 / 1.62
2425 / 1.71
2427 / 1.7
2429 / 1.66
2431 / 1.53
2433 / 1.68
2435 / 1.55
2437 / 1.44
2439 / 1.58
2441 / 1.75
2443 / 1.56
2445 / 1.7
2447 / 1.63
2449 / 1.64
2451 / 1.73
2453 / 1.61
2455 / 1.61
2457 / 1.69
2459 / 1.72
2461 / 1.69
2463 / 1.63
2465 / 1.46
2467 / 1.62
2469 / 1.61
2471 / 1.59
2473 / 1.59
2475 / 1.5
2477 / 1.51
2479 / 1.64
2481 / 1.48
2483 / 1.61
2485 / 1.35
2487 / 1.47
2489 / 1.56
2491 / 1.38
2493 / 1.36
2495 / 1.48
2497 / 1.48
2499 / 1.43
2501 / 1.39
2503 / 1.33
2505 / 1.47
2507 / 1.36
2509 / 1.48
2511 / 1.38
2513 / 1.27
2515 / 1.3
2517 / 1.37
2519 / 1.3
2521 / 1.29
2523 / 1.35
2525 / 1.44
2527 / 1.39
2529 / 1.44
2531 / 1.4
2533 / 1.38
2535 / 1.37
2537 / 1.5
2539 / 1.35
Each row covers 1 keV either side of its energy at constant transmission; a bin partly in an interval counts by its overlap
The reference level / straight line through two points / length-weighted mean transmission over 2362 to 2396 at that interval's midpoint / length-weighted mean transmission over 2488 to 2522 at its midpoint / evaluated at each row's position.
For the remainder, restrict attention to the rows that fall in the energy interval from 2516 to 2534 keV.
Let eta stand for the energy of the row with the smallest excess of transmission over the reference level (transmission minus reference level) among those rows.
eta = 2519 keV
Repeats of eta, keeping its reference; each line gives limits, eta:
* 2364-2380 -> 2377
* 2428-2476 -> 2437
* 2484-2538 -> 2485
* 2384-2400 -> 2391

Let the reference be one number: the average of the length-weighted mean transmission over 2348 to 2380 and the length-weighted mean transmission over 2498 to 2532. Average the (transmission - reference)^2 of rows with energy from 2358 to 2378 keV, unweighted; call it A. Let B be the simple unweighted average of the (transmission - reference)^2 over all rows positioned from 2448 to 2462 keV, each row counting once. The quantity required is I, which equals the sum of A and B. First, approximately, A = 0.20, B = 0.01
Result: 0.21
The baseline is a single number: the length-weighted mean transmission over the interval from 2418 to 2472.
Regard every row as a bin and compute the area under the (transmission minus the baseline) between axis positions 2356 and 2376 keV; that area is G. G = 12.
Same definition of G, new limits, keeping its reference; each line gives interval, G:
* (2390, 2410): 3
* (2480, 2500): -4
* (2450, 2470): 0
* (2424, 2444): 0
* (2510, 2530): -6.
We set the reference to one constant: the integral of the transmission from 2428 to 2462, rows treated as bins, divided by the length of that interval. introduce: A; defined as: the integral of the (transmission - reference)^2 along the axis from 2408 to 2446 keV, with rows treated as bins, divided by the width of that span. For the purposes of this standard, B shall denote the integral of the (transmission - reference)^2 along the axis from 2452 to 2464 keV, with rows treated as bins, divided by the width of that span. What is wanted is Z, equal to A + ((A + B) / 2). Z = 0.034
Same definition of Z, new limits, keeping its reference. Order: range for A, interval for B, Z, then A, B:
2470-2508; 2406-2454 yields 0.060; 0.034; 0.02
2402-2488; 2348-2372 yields 0.203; 0.016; 0.36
